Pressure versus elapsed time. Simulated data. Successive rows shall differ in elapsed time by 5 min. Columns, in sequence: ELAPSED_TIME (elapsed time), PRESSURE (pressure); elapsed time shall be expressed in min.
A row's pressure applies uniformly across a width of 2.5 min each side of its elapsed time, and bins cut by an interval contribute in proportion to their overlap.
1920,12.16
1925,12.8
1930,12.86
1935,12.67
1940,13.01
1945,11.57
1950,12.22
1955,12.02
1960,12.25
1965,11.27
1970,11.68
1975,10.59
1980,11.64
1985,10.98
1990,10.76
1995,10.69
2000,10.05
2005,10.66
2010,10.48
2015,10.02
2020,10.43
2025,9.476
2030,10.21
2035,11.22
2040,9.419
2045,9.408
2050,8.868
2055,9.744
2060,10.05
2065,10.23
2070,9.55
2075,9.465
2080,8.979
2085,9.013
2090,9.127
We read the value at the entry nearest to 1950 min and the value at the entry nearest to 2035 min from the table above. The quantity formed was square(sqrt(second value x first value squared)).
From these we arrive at 1675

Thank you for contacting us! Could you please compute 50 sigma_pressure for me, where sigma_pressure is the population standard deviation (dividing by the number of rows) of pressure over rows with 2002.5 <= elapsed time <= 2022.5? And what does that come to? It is 12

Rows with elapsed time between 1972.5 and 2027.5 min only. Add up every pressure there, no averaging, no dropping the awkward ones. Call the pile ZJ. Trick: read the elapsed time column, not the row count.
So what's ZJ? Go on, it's 116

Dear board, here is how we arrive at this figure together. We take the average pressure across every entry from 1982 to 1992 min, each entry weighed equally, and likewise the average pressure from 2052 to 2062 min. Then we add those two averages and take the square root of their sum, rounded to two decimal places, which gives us 4.56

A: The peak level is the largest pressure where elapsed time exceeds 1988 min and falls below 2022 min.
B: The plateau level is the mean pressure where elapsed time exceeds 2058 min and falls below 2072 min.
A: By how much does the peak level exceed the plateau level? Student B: 0.8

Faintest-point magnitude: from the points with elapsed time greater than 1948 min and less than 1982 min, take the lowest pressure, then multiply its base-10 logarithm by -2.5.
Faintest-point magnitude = -2.56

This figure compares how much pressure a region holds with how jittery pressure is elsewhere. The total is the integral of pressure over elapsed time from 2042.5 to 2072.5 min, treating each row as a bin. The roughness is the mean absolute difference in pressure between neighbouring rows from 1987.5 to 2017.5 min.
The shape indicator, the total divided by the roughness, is 738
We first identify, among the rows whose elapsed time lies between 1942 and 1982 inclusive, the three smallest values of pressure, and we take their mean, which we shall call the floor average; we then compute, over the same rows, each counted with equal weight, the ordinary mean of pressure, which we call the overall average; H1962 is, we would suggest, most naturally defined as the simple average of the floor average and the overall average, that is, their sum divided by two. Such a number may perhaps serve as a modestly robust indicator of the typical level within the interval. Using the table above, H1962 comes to 11.4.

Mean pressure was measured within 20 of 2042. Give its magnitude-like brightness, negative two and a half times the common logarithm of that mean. -2.48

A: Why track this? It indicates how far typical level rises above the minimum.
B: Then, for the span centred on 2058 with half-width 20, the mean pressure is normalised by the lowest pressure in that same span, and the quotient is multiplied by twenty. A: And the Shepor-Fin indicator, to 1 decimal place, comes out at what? 21.6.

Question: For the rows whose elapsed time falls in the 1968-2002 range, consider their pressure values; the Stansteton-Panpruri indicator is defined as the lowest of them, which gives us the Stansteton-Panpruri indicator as 10.05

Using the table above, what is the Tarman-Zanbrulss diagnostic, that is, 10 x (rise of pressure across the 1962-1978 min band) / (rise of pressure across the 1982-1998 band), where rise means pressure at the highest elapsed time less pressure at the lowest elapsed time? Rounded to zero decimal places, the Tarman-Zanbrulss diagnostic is 23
